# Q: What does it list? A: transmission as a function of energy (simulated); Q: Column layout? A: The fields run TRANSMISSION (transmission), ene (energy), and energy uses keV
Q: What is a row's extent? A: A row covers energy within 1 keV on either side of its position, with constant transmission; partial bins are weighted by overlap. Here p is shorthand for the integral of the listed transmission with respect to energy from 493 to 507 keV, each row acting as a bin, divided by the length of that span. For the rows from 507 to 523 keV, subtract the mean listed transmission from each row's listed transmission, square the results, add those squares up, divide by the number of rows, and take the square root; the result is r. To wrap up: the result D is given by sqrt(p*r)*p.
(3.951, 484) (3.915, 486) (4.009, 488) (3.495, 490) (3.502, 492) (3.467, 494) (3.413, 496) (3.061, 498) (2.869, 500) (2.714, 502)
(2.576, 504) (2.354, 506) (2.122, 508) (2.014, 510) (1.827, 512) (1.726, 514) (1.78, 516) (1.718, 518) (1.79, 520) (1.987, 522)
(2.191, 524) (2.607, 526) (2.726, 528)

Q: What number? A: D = 1.9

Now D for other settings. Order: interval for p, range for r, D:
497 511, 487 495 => 1.9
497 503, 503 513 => 2.5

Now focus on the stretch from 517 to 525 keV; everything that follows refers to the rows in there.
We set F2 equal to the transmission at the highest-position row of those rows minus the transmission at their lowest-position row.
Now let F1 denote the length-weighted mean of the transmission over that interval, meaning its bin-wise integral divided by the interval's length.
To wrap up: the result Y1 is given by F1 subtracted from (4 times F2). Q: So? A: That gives 0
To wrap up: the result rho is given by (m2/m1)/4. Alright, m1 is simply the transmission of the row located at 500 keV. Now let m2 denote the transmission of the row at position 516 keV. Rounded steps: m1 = 2.869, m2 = 1.78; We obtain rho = 0.155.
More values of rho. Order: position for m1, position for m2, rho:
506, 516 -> 0.189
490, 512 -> 0.131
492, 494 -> 0.248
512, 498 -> 0.419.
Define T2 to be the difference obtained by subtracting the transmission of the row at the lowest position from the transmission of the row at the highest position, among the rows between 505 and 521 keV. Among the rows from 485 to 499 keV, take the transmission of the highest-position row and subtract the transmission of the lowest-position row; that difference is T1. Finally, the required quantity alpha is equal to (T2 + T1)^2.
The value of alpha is 2.0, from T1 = -0.9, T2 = -0.6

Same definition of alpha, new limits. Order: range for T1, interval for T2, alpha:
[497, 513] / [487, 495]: 3.2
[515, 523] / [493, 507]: 0.8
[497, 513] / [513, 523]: 0.9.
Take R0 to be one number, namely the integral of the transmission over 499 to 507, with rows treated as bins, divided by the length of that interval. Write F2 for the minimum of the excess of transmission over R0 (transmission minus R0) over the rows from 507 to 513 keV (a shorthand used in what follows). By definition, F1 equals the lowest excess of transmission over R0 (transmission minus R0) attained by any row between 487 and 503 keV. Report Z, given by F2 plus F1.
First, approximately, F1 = 0.09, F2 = -0.8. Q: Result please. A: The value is -0.7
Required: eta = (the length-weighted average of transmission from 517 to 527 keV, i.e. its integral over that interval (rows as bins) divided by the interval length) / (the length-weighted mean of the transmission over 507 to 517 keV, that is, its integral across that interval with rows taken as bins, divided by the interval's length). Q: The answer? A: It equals 1.1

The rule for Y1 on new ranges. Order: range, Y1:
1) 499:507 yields -5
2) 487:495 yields -6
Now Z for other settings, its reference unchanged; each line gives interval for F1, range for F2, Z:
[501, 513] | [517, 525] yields -1.7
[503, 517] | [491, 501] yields -0.7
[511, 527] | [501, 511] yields -1.5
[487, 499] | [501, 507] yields 0.2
